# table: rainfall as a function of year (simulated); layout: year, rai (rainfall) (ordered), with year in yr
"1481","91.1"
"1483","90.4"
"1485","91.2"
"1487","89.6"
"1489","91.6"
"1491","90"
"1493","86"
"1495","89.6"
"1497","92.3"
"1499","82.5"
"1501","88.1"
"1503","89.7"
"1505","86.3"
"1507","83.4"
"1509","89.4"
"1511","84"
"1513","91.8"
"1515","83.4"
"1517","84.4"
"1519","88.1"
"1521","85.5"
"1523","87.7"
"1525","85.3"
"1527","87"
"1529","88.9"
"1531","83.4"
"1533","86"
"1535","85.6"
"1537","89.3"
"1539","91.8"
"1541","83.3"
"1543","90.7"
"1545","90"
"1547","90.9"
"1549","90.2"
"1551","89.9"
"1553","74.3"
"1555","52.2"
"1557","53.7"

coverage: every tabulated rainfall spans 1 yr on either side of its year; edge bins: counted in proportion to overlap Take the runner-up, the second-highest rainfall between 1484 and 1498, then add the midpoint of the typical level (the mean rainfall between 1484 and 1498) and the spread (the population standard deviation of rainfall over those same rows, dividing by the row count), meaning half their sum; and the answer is 138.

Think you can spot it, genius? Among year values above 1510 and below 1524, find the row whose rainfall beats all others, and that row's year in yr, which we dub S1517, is 1513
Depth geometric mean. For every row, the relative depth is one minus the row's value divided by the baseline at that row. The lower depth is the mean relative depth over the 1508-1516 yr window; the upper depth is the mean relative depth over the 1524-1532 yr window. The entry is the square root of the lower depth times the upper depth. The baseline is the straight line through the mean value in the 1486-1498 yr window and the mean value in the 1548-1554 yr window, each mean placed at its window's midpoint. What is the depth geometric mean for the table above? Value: 0.009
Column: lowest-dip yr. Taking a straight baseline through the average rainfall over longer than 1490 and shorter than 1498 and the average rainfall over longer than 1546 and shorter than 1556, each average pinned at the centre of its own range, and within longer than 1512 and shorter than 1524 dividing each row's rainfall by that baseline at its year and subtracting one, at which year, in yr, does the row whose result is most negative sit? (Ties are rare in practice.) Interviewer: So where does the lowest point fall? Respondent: 1515 yr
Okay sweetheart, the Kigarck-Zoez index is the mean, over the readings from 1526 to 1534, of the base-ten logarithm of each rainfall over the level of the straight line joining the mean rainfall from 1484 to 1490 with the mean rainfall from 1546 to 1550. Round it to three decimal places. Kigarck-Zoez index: -0.021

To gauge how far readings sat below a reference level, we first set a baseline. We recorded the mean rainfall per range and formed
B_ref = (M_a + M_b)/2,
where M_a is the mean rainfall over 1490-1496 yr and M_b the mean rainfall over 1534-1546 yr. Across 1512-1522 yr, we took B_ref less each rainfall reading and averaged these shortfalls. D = 1.9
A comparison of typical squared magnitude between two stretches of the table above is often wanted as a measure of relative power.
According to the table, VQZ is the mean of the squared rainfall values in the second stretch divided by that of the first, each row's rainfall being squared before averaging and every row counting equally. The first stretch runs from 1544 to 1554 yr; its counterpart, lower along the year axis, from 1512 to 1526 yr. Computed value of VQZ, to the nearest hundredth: 0.99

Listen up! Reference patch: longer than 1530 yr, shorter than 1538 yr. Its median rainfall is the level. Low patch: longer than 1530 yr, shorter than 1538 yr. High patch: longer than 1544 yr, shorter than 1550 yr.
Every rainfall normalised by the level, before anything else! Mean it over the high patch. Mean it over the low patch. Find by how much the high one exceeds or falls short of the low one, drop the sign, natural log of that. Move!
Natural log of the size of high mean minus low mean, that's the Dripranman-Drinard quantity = -3.0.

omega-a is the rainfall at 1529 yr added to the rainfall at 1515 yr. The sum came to 172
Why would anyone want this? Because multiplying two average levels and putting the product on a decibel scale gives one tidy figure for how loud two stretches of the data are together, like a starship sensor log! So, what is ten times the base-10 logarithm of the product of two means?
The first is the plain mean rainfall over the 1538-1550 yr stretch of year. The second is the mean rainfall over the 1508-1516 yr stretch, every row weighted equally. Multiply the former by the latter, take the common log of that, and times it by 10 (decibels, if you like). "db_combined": 38.92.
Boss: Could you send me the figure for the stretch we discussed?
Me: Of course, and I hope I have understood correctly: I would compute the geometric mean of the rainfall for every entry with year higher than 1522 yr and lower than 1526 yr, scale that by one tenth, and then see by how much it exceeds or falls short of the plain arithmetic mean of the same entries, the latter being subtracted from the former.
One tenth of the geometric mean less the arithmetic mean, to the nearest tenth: -77.9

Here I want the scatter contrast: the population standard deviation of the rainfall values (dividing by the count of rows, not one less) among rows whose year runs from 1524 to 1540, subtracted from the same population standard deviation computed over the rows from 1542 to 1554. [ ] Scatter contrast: 3.5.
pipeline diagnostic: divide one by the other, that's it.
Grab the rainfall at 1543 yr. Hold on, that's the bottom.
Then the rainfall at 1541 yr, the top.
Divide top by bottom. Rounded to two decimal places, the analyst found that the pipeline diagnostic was 0.92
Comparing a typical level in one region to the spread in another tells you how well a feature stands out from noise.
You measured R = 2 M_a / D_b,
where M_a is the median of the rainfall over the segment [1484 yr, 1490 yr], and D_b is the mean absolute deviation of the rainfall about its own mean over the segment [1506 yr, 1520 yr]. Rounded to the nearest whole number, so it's 62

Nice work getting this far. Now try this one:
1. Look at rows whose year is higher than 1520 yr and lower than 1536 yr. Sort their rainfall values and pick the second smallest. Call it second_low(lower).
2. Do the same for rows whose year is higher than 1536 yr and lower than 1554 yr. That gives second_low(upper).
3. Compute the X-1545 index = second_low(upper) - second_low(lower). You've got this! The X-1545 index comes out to -2.0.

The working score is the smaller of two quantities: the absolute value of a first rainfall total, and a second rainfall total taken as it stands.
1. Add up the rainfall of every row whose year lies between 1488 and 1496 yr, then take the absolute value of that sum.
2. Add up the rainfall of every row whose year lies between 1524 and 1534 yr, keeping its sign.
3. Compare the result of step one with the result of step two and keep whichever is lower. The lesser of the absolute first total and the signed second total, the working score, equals 357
